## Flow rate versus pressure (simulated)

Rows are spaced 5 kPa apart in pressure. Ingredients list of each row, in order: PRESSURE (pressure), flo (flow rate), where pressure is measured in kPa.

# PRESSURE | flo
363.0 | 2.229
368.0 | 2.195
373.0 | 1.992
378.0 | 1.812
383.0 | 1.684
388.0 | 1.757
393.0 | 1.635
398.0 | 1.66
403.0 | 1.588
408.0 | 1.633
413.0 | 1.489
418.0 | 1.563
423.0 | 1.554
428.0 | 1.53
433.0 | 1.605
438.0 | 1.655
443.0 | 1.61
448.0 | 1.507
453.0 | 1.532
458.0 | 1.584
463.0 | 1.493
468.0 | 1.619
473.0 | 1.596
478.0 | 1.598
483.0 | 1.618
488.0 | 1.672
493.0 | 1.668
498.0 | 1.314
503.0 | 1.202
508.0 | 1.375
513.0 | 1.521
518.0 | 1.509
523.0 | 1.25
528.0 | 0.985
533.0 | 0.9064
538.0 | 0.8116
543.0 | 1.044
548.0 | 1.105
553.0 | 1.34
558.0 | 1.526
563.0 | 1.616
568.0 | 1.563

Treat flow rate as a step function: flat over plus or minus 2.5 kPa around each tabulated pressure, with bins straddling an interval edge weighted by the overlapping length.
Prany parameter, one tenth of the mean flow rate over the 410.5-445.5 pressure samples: 0.157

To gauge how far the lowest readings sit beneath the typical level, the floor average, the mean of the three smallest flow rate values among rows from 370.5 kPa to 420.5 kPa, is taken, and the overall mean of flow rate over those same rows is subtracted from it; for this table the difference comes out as -0.13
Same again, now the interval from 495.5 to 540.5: -0.31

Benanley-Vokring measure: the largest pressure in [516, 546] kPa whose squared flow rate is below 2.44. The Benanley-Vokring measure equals 543.0 kPa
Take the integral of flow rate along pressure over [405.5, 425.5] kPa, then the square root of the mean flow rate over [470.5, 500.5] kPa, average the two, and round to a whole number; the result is 16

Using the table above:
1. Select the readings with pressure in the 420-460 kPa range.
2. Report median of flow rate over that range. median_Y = 1.57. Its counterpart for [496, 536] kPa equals 1.28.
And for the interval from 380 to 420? 1.63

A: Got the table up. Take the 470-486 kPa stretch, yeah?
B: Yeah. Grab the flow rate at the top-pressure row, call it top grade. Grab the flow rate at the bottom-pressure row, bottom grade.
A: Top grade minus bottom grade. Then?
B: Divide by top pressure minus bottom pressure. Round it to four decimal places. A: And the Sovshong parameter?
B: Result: 0.0022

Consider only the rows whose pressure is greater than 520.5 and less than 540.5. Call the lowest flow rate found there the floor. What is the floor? 0.8116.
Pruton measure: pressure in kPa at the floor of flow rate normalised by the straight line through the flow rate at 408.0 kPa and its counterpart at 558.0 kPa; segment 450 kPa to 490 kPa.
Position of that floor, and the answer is 463.0 kPa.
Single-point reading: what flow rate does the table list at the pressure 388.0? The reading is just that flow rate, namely 1.757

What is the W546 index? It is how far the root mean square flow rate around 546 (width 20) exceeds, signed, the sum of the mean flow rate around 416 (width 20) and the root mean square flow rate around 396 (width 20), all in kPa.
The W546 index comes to -2.13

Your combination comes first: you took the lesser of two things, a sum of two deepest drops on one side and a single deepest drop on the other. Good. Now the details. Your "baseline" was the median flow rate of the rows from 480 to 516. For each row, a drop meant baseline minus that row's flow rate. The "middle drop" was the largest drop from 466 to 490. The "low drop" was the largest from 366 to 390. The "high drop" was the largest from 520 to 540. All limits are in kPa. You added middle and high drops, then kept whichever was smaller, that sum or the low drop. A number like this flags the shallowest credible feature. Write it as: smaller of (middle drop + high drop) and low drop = -0.16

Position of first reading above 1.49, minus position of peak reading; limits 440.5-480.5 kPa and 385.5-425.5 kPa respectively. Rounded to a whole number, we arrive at 55 kPa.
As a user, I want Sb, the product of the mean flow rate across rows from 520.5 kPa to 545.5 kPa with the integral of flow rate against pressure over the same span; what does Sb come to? 25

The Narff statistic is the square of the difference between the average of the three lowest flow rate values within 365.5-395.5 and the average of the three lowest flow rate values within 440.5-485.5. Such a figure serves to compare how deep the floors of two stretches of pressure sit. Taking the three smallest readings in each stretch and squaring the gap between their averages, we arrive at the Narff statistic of 0.03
